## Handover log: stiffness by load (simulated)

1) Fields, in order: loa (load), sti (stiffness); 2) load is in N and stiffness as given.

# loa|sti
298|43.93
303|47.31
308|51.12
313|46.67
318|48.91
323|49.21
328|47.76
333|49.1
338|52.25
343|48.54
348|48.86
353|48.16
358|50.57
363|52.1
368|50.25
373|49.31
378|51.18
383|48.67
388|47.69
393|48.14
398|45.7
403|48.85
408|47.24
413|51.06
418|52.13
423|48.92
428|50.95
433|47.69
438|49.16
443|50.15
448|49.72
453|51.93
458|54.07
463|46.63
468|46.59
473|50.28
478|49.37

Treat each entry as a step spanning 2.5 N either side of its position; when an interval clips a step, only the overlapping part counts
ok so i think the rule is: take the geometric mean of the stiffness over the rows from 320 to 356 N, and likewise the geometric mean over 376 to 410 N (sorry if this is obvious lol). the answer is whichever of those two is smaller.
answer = 48.19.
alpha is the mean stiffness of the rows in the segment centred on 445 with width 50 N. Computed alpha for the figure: 49.6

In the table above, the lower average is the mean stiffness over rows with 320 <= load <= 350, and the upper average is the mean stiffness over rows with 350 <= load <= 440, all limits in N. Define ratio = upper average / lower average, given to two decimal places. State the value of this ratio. 1.00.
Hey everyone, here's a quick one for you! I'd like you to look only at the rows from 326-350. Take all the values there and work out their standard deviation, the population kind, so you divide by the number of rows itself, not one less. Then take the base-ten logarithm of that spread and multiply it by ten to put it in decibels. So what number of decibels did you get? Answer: 1.9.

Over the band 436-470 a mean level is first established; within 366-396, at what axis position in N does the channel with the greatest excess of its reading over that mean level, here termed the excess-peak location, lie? 378 N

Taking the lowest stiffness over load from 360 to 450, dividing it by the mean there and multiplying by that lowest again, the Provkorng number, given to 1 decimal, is 42.3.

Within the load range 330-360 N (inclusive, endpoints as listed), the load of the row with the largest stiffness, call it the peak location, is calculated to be 338 N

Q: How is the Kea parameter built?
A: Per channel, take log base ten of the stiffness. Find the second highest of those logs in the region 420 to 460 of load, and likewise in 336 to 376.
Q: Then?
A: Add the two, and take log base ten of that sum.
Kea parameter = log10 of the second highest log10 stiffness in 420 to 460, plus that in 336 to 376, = 0.536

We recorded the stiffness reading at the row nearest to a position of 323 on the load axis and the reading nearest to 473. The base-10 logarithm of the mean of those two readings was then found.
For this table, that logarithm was 1.697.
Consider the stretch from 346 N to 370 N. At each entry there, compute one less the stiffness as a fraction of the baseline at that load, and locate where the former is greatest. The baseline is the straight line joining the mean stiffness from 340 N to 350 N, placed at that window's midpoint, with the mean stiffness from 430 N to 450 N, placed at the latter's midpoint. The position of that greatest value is 353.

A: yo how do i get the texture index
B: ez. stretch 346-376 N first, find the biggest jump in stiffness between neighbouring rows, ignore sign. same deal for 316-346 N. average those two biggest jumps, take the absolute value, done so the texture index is 3.06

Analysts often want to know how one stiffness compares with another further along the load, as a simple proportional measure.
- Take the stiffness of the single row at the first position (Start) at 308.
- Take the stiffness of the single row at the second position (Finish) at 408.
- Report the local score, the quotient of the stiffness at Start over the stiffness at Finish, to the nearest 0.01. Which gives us 1.08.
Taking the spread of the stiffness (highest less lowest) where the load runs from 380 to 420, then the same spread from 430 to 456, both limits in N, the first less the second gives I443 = 2.2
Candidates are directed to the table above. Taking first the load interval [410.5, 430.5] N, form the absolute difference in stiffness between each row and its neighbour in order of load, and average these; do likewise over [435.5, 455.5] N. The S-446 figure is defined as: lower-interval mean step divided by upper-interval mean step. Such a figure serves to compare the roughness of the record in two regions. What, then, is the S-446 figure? 1.74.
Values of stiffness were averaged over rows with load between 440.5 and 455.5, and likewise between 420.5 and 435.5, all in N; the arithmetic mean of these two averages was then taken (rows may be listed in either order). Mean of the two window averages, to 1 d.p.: 49.9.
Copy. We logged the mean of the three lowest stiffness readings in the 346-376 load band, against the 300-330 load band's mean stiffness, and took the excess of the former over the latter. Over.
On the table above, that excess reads 0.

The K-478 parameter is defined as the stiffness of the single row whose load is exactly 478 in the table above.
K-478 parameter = 49.37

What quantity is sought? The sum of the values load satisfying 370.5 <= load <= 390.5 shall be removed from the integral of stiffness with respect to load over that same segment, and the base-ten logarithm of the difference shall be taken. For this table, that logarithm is 2.896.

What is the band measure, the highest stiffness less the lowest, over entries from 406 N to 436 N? 4.89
